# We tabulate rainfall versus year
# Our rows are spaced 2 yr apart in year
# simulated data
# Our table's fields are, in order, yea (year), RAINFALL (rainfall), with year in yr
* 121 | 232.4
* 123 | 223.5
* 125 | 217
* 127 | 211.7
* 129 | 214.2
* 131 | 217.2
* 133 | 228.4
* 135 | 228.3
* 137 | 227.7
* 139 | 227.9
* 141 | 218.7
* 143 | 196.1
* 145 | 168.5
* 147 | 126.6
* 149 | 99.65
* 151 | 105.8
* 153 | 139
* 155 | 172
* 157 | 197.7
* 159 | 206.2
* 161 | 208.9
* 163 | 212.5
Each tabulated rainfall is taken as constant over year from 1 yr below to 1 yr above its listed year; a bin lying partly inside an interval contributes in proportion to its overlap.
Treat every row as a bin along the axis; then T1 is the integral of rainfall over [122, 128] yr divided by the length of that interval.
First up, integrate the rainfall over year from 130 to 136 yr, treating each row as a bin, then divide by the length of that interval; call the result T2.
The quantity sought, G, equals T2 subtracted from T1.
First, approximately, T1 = 217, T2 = 225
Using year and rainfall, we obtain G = -7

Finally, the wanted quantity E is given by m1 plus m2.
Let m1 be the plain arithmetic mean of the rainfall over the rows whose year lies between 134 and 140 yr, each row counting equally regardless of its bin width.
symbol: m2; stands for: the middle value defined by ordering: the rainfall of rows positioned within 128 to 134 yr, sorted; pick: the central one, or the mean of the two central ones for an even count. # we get 445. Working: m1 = 228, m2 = 217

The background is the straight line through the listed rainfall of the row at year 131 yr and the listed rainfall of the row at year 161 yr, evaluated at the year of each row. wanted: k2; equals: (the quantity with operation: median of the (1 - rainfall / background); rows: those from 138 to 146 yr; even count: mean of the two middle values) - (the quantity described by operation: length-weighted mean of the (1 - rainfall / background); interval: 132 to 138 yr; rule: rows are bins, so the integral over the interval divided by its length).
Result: 0.1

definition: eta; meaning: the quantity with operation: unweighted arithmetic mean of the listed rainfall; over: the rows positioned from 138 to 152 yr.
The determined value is 163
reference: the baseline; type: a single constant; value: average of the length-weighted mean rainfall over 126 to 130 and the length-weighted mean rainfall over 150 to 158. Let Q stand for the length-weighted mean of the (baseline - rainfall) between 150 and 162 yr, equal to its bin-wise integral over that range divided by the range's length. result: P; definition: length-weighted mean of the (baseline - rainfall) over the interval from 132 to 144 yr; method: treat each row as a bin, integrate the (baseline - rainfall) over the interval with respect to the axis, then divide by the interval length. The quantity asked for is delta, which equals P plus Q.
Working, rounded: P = -38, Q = 12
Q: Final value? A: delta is -26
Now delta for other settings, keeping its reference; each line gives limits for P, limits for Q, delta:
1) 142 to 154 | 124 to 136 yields 8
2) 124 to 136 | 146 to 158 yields 7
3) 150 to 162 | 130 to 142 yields -30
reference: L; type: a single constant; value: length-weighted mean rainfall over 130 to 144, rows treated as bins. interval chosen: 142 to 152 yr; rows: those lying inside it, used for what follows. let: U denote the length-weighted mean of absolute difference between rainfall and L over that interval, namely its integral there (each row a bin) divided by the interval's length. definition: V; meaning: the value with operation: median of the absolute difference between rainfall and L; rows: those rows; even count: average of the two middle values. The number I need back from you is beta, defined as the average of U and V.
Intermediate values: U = 81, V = 94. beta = 88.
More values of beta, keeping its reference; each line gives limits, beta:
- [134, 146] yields 12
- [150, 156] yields 82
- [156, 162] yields 15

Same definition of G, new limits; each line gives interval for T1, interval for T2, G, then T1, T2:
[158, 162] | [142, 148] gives 44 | 208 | 164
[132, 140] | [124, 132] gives 13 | 228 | 215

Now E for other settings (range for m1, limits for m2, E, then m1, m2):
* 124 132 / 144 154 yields 342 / 215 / 127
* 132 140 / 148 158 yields 367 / 228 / 139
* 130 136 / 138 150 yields 407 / 225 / 182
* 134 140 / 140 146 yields 424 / 228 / 196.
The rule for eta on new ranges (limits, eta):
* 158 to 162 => 208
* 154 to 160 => 192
